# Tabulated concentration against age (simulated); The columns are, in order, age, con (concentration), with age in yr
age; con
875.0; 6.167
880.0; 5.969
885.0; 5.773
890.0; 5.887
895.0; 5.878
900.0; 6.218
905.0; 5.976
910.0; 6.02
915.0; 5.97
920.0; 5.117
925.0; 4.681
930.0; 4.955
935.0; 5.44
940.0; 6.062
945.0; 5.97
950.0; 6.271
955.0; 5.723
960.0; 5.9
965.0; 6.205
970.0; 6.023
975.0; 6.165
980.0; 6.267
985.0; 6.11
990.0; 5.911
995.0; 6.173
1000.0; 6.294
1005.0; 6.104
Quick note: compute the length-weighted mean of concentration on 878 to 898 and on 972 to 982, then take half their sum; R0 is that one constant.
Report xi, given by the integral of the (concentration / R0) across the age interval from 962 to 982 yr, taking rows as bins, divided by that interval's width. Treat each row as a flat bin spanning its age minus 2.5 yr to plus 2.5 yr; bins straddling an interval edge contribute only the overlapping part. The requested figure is 1.02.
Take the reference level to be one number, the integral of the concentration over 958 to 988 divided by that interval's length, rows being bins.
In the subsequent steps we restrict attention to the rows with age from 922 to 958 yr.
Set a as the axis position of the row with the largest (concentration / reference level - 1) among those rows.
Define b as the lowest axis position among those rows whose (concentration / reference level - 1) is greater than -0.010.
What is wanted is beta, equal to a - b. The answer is 10 yr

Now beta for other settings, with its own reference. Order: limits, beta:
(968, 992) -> 5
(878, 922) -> 0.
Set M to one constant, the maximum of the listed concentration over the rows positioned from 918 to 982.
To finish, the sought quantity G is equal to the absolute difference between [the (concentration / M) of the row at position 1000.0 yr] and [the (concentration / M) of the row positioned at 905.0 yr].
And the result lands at 0.05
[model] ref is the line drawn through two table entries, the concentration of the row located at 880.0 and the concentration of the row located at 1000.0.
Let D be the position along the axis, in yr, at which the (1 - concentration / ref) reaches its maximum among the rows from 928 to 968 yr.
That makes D 930.0 yr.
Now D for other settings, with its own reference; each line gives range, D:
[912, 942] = 925.0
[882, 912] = 885.0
